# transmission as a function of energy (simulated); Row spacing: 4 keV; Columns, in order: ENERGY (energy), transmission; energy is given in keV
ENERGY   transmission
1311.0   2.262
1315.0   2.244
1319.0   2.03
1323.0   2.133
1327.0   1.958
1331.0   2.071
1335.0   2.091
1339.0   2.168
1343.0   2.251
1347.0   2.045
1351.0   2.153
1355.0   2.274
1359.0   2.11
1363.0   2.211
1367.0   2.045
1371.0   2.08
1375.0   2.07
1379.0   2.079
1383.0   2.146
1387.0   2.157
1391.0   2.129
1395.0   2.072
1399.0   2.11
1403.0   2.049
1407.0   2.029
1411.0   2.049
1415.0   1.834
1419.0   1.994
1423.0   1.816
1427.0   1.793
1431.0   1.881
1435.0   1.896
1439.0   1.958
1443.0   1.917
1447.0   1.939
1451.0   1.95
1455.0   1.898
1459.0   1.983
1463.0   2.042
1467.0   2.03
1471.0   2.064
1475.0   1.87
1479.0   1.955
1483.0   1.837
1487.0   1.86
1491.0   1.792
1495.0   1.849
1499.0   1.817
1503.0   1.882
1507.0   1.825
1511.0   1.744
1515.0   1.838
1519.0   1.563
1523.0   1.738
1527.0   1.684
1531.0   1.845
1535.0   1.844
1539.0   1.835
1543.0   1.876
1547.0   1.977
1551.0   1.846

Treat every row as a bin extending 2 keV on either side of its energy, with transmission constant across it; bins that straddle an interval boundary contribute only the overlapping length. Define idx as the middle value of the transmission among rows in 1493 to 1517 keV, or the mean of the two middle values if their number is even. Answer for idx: 1.83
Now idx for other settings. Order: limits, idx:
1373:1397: 2.10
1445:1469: 1.97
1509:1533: 1.74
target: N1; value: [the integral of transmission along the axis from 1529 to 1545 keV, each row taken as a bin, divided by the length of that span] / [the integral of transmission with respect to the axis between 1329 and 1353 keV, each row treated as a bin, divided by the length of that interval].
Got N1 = 0.87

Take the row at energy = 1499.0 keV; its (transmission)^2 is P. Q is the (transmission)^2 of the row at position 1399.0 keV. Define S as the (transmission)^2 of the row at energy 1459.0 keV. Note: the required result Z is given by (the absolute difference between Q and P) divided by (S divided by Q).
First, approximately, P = 3.3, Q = 4.5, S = 3.93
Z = 1.3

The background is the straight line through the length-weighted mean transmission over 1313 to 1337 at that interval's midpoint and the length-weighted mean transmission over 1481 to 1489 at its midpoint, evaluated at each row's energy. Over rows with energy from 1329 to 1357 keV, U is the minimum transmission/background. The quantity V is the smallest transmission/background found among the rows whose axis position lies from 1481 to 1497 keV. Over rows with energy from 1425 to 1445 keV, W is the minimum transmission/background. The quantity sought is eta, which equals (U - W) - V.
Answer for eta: -0.91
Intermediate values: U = 1.00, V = 0.974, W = 0.926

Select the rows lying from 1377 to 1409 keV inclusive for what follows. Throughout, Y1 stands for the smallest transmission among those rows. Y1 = 2.029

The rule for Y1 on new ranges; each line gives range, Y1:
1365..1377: 2.045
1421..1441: 1.793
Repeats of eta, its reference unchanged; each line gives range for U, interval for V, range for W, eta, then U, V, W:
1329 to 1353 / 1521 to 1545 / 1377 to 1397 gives -0.98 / 1.00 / 0.943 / 1.036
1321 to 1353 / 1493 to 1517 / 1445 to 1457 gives -1.03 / 0.94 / 0.964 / 1.002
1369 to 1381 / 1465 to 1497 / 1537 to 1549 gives -0.98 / 1.03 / 0.974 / 1.038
